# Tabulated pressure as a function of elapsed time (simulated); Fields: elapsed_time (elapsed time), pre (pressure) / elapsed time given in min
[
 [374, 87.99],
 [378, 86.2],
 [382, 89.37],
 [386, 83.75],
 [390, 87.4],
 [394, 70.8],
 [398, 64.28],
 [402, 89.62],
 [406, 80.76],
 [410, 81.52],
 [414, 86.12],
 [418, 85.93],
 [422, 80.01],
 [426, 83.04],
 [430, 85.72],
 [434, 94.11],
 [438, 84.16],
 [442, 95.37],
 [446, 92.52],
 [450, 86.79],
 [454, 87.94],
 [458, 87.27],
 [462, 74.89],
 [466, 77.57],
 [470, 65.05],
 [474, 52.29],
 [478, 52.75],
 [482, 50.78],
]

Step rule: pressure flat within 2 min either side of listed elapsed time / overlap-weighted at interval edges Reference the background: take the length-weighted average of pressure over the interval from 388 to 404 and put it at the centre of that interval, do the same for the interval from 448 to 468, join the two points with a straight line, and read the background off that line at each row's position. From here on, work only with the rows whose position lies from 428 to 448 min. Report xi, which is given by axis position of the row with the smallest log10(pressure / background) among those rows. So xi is 438 min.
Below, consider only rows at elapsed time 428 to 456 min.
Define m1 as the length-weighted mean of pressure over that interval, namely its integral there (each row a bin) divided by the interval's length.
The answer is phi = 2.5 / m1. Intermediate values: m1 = 90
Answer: 0.0279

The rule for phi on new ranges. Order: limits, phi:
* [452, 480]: 0.0352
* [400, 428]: 0.0298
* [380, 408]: 0.0309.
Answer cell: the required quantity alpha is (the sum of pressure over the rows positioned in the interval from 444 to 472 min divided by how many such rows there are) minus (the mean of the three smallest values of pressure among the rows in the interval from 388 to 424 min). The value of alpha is 10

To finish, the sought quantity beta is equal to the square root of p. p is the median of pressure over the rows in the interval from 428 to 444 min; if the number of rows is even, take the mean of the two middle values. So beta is 9.48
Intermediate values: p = 90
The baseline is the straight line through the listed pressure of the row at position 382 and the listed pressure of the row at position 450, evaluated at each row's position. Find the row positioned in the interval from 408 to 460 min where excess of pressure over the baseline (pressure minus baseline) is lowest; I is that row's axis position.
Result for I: 422 min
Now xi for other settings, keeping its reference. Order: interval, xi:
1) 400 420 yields 406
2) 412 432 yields 422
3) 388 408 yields 398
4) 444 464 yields 462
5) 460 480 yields 474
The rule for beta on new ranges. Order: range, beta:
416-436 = 9.26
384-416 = 9.09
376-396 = 9.28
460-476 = 8.36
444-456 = 9.38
